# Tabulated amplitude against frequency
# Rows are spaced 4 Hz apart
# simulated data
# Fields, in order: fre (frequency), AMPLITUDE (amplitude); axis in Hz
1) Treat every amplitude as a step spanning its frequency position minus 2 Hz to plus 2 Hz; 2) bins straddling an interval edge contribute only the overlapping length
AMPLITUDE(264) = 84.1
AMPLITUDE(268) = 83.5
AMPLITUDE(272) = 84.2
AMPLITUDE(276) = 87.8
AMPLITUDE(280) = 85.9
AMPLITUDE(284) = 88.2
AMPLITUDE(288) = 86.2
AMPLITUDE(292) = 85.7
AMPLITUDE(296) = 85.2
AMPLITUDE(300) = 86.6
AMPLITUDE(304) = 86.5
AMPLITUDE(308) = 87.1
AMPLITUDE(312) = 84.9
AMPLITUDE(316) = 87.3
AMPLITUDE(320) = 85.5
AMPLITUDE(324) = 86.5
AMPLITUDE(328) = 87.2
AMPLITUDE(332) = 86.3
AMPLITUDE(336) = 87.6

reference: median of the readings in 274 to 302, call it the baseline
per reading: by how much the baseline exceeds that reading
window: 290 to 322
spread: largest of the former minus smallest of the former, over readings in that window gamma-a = 2.40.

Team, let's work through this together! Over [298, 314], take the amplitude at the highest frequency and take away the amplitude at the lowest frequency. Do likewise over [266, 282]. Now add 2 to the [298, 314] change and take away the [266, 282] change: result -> -2.1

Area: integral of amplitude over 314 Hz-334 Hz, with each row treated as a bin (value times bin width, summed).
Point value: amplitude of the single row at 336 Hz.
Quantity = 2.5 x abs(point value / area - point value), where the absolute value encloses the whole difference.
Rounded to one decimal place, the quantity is 218.9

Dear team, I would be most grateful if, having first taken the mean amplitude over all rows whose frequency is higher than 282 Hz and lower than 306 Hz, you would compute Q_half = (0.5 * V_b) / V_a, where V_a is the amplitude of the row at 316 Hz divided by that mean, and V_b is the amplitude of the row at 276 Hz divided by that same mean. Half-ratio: 0.503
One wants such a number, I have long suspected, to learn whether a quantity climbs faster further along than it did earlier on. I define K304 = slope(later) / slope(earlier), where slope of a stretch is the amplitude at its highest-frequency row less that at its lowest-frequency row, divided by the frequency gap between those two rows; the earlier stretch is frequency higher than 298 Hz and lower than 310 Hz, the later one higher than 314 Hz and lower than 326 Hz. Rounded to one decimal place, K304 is -1.6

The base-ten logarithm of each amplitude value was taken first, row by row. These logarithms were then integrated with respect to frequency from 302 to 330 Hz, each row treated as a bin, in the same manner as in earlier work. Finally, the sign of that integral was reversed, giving -54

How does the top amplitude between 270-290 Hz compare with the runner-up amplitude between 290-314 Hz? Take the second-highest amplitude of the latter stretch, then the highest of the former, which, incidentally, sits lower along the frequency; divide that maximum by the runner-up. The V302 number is 1.02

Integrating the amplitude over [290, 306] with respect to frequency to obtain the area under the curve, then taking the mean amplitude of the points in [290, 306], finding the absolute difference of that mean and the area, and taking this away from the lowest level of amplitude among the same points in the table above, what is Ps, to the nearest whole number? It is -1205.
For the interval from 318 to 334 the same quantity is -1210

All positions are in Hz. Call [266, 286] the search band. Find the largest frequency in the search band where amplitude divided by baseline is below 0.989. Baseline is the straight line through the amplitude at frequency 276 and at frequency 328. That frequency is 280 Hz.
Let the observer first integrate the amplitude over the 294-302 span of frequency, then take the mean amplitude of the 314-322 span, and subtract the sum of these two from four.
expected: -770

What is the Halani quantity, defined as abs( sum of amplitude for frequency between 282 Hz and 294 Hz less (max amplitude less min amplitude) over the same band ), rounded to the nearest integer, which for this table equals 258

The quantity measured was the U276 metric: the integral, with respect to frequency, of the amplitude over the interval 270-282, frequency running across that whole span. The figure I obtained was 1032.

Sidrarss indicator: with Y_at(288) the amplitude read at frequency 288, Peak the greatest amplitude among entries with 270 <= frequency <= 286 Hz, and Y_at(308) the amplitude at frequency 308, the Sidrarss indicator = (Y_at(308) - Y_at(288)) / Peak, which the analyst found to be 0.010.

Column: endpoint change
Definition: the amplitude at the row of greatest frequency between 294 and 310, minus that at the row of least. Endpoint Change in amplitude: 1.9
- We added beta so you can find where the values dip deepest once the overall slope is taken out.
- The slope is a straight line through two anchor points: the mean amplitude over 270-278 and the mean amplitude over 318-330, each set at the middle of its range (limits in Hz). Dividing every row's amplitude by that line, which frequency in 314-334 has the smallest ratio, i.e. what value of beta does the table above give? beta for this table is 320 Hz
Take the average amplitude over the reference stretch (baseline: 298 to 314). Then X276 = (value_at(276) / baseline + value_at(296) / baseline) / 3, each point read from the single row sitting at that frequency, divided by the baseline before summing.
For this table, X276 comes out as 0.6684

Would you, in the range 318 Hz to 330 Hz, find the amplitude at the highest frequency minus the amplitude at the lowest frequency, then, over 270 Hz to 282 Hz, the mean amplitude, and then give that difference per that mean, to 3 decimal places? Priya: 0.020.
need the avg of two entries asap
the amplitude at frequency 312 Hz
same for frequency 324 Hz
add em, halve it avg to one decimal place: 85.7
